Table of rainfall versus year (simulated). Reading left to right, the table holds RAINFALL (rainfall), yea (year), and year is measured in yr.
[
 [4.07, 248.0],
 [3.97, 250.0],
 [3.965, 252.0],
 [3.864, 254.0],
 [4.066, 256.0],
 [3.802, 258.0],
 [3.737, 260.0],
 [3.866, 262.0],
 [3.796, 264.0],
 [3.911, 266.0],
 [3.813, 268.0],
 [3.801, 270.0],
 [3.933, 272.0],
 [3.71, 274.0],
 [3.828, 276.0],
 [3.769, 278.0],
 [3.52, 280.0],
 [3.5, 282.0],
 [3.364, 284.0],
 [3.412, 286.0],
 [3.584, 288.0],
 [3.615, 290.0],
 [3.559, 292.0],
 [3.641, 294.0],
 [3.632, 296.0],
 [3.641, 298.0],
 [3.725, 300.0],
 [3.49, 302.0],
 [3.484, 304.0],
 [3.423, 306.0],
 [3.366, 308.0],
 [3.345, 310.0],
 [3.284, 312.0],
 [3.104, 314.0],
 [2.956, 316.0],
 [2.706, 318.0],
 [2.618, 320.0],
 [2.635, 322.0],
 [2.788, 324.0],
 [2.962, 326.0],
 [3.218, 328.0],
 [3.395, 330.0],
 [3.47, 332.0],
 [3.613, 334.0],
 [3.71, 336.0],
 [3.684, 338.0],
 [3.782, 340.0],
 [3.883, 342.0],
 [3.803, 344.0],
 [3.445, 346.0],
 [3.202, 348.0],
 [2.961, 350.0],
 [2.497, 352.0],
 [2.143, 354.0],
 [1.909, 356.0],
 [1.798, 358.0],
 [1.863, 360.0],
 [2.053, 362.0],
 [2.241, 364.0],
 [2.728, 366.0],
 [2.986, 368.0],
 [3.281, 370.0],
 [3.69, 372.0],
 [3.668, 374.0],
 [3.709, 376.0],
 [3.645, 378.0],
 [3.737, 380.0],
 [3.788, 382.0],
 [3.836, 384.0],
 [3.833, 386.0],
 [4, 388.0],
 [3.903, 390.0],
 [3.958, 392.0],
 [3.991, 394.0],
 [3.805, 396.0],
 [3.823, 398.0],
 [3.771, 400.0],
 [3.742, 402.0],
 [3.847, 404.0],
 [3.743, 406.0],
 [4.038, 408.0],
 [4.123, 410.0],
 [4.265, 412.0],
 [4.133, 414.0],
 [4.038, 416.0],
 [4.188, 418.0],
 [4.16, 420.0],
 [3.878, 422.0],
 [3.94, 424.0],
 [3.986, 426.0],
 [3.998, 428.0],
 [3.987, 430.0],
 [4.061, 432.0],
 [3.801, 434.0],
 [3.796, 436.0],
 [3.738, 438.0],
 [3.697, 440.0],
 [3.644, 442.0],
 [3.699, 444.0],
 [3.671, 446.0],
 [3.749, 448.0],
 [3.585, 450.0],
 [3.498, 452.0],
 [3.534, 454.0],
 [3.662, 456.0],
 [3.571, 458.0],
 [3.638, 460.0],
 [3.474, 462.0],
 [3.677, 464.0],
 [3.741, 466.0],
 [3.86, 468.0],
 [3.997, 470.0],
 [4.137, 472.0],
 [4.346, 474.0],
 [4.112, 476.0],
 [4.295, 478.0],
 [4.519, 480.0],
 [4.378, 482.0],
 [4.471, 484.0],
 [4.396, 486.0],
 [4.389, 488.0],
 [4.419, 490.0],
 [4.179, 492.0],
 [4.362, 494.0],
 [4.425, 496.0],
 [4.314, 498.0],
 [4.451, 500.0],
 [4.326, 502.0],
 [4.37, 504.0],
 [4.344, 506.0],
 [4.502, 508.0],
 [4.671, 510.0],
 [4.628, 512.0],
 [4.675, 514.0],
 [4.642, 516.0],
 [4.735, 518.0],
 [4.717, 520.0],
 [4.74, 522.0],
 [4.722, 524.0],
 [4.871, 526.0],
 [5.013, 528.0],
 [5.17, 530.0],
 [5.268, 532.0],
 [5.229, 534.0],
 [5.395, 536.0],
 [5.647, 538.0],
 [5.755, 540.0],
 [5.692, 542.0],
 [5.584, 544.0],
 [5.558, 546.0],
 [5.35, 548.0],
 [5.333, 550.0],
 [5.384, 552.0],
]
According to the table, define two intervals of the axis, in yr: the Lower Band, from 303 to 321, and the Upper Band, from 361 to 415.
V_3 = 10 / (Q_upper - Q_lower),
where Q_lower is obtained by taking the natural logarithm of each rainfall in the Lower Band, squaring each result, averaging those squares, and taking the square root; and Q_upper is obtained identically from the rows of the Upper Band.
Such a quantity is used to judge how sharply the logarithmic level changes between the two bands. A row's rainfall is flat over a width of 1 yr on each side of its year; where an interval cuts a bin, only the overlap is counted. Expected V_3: 68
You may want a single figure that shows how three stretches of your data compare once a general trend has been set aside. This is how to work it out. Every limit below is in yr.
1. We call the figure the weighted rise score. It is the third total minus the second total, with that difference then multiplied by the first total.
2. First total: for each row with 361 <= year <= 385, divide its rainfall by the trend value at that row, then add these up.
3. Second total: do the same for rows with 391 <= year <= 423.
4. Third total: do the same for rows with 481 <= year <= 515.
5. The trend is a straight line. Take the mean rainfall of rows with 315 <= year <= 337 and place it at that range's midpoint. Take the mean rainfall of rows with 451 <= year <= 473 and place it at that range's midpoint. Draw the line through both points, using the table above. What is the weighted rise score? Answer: 13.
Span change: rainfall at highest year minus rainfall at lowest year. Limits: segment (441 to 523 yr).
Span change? 1.1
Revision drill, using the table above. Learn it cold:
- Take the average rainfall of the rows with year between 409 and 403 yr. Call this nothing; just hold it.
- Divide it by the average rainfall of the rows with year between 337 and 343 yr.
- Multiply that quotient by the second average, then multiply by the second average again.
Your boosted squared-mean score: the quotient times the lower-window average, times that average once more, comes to 15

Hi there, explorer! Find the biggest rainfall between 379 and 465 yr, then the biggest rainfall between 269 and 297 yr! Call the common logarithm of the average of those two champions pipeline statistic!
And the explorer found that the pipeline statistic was 0.61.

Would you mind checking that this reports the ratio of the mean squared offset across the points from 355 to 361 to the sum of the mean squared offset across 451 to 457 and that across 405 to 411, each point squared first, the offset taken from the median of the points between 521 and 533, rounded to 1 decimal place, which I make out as 3.3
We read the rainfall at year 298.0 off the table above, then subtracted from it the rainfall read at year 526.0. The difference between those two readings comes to -1.2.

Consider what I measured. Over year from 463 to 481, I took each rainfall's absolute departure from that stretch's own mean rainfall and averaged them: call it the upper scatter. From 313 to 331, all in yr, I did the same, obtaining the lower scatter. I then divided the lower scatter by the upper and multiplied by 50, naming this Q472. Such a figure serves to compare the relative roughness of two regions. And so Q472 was 48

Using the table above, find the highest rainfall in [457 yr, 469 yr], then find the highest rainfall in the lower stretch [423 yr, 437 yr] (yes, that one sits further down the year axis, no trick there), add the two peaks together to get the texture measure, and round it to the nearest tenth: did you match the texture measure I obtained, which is 7.9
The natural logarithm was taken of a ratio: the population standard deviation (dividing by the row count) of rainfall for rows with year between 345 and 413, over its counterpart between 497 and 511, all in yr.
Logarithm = 1.8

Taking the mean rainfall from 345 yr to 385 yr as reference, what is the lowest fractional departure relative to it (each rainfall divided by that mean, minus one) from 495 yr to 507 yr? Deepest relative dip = 0.46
